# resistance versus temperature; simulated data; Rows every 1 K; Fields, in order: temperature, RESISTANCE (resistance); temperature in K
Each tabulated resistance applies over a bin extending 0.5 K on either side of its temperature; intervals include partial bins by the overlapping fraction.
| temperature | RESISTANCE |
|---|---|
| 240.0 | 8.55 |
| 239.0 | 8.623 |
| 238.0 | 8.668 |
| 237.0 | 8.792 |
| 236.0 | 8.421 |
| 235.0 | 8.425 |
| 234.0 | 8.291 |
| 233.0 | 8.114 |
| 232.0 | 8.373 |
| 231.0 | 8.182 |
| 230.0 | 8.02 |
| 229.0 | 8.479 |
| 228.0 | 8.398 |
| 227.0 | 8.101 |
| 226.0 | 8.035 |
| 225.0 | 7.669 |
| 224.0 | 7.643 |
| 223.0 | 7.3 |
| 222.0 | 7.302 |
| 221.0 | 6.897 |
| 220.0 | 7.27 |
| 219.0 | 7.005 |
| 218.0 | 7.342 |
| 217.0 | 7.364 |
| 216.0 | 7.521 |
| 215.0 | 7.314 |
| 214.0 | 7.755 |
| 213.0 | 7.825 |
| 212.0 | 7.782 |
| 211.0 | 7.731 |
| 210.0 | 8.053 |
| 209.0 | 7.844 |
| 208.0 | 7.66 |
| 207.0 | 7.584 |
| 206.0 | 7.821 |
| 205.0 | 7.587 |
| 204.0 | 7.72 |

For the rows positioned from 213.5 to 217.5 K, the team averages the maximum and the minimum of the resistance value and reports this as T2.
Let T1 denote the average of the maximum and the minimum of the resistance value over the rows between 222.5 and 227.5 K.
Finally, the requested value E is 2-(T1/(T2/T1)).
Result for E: -5.9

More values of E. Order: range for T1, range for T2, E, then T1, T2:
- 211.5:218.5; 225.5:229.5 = -4.9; 7.6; 8.26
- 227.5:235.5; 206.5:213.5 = -6.7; 8.2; 7.82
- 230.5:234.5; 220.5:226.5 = -7.1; 8.2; 7.47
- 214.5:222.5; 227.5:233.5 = -4.3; 7.2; 8.25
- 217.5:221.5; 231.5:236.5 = -4.1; 7.1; 8.27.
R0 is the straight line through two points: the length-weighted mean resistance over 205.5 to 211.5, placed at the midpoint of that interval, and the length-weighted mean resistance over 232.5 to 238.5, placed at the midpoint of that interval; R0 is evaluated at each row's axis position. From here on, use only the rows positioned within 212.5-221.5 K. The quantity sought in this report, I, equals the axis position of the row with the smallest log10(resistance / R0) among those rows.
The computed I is 221.0 K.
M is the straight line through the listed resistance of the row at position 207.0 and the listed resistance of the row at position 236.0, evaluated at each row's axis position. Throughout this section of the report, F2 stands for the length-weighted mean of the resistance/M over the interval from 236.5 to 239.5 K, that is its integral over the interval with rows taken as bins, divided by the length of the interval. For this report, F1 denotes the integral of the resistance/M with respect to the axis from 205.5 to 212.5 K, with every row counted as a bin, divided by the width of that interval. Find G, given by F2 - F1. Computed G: 0.007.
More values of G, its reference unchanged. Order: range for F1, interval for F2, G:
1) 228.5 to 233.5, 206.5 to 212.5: 0.021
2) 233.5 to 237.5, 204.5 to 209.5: 0.006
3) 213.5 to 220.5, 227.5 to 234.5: 0.063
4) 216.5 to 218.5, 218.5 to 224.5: -0.028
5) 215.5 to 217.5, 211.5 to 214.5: 0.057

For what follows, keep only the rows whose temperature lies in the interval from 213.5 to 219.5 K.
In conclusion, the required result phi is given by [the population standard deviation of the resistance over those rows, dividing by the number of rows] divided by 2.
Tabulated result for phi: 0.113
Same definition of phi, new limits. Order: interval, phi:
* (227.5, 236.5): 0.075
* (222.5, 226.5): 0.130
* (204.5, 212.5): 0.073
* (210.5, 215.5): 0.093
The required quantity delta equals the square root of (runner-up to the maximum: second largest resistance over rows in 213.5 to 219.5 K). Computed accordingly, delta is 2.74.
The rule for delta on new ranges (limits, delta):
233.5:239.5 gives 2.94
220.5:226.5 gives 2.77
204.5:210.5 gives 2.80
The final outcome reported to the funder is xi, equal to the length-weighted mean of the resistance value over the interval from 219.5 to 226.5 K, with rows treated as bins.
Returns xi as 7.45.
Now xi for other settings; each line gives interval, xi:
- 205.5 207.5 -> 7.70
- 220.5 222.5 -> 7.10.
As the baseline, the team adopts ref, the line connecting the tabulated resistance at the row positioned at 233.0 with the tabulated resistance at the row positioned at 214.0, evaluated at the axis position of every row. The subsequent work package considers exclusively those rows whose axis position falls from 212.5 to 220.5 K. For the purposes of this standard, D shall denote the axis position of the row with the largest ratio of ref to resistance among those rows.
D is 219.0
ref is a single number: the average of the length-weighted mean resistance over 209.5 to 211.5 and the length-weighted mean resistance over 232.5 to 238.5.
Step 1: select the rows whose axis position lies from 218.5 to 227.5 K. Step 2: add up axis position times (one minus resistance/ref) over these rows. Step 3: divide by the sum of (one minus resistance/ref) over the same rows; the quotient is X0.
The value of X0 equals 221.6 K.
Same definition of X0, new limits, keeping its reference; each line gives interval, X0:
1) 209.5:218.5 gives 215.0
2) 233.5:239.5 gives 237.1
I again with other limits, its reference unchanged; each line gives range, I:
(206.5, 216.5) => 215.0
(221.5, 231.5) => 223.0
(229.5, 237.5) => 230.0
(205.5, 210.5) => 207.0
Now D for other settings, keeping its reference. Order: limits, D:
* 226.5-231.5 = 230.0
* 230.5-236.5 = 233.0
